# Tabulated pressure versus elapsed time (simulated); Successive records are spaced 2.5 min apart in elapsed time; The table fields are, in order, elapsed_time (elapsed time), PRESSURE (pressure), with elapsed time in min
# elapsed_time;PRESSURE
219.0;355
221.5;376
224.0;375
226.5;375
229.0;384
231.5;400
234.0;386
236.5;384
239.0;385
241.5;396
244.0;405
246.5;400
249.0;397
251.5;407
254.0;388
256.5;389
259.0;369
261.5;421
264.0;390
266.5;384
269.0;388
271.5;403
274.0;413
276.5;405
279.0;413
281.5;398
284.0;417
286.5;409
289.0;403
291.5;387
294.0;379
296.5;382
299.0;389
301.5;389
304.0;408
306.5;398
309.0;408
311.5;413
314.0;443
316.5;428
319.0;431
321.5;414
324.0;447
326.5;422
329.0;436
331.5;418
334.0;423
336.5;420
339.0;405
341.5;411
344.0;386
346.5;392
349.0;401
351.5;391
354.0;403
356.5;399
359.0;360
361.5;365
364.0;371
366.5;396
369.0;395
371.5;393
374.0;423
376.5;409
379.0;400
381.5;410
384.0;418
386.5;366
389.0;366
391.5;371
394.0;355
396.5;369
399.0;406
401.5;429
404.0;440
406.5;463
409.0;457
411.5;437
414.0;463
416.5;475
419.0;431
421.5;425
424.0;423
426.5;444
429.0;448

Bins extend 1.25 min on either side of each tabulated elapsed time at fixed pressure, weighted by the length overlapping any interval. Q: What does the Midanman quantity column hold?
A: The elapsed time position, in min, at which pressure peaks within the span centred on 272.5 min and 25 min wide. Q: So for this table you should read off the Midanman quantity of 261.5 min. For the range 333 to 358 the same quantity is 334.0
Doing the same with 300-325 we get 324.0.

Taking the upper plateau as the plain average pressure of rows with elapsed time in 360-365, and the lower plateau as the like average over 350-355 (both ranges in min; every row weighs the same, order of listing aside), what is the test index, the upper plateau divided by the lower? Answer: 0.93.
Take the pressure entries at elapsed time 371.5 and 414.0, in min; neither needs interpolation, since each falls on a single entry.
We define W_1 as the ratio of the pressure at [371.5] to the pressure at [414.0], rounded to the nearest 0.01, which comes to 0.85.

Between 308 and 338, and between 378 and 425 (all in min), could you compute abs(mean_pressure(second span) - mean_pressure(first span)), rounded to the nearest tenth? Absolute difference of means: 9.2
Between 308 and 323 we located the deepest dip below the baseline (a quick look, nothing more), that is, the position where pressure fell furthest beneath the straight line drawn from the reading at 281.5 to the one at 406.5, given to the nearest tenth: 321.5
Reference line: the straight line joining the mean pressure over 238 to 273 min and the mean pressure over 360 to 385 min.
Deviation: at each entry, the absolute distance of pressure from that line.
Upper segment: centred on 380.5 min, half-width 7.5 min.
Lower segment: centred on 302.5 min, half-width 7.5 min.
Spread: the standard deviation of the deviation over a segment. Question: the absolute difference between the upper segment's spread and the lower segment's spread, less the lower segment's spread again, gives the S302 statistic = 2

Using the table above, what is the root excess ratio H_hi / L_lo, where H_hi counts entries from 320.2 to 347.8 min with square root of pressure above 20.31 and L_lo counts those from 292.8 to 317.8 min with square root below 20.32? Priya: 1.00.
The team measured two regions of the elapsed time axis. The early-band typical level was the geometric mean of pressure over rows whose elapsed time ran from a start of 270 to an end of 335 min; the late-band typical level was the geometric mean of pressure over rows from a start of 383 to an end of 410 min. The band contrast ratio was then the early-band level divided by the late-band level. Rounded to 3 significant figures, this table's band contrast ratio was 1.02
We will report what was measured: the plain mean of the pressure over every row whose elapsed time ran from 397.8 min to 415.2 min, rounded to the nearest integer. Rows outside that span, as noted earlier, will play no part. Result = 442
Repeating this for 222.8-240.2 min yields 384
